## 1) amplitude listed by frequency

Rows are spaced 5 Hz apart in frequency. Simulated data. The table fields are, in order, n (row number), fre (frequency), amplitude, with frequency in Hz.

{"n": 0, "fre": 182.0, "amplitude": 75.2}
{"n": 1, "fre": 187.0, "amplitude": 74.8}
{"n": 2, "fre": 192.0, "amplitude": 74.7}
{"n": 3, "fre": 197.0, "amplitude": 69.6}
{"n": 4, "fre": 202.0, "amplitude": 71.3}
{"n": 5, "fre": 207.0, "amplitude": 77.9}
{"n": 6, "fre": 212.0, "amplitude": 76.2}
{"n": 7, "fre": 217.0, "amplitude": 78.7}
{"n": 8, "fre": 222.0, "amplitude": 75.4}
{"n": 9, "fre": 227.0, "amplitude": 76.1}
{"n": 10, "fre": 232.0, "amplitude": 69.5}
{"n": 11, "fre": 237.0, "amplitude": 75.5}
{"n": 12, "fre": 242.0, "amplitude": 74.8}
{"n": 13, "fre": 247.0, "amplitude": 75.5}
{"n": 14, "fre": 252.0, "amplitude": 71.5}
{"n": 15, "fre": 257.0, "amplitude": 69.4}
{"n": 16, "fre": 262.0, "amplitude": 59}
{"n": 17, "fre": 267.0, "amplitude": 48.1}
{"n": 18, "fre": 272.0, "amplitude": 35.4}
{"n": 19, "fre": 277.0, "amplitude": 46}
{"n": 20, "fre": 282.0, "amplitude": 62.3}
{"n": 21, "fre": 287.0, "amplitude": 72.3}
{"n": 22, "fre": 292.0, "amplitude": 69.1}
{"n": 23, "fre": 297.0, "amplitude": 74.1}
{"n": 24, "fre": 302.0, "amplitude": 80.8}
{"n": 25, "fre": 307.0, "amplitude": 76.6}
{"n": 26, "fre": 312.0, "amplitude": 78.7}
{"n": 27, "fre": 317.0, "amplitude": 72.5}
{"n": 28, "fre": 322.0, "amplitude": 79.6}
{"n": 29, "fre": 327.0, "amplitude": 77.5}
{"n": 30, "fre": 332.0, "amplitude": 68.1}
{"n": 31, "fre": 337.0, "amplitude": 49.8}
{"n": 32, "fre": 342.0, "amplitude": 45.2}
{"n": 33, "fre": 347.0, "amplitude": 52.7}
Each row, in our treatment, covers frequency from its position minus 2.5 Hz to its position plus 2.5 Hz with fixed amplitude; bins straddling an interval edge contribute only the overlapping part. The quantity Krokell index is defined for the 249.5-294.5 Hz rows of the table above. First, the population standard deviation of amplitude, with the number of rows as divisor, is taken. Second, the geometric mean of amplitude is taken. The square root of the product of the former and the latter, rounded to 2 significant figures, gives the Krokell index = 27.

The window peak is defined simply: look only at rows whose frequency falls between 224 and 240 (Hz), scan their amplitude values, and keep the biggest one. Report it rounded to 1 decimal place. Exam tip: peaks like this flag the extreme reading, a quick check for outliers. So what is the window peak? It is 76.1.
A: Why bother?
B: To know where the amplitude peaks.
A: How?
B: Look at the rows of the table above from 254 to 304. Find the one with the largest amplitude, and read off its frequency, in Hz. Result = 302.0 Hz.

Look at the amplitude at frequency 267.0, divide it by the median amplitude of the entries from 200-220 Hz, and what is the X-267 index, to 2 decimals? 0.62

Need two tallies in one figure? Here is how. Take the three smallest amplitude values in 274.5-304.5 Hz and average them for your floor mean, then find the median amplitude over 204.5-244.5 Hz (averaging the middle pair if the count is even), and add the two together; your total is 135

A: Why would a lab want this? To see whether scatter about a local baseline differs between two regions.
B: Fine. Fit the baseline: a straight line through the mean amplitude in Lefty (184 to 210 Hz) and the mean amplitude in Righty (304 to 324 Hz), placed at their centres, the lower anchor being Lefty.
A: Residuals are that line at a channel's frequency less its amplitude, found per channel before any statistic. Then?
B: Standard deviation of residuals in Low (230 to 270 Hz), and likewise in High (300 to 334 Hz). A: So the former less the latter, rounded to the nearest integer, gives 5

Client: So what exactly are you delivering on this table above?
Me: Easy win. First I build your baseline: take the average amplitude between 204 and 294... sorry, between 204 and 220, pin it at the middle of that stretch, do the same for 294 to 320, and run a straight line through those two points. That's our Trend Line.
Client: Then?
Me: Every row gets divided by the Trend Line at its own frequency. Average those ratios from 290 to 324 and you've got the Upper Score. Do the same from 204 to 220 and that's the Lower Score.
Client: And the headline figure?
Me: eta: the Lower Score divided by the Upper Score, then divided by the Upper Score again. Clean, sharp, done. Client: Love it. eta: 1.0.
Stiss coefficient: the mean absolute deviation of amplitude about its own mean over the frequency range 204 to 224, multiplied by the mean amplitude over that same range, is 96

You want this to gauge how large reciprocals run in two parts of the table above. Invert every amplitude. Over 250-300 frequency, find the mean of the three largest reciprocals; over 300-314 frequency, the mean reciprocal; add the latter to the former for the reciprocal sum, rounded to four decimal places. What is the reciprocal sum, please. 0.0363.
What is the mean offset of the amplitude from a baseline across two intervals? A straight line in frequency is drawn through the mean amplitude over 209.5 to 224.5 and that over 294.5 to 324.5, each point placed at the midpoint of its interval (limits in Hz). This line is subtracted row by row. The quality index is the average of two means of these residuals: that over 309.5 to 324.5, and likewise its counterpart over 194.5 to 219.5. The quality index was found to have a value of -1.1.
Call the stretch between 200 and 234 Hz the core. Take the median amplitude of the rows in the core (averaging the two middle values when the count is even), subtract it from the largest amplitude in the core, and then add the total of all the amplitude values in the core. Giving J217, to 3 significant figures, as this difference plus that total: 528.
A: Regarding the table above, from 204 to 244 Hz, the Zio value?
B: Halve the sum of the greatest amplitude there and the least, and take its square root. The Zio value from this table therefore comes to 8.6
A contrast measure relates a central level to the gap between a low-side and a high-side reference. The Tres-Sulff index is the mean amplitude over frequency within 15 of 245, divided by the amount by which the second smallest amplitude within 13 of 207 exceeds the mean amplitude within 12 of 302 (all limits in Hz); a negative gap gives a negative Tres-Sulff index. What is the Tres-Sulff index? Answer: -16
